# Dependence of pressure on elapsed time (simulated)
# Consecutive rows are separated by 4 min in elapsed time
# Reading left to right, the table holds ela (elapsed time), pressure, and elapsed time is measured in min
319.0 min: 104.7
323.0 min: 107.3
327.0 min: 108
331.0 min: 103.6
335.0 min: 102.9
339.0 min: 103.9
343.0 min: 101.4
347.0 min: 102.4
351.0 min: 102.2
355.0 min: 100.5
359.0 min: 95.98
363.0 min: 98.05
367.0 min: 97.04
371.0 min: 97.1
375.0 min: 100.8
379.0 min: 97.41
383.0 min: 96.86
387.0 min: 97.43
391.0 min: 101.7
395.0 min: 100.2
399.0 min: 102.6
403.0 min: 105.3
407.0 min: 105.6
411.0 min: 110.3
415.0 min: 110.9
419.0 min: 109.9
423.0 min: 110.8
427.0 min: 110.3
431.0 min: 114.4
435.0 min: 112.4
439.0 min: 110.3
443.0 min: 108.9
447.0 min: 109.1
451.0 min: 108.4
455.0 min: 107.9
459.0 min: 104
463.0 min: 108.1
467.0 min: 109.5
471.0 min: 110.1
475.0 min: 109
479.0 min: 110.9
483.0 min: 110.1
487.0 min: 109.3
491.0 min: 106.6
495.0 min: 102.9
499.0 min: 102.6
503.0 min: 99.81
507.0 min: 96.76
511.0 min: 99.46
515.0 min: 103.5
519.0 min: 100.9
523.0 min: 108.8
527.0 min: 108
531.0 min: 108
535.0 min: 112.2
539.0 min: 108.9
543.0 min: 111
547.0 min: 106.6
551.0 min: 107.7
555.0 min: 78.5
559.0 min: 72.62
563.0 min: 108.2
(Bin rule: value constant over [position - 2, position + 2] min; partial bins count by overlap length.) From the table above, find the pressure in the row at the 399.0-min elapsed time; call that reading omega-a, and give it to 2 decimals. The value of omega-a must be 102.60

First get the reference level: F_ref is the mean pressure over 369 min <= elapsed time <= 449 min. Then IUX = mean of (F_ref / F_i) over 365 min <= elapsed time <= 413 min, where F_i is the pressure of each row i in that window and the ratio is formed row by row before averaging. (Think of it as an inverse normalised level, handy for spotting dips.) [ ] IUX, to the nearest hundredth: 1.05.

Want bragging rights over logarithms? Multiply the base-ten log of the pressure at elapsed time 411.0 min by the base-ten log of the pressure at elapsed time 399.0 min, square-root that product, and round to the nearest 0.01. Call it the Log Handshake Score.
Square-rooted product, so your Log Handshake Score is 2.03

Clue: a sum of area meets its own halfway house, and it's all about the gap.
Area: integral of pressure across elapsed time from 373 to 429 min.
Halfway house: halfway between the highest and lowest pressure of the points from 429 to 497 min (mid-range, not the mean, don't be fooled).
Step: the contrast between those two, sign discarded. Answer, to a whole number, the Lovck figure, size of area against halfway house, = 5732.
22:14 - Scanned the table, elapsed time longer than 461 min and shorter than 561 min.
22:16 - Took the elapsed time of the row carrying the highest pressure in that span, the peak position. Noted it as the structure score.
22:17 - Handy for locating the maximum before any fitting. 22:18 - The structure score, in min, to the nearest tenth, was 535.0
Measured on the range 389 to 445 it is 431.0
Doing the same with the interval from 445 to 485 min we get 479.0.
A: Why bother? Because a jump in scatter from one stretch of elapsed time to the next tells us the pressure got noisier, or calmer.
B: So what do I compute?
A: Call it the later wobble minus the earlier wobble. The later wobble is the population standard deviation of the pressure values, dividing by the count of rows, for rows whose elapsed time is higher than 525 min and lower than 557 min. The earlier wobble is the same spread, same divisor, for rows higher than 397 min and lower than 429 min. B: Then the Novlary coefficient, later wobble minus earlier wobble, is 7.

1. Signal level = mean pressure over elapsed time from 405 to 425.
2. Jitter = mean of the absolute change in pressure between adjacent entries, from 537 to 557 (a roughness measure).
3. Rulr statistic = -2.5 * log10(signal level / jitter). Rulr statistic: -2.7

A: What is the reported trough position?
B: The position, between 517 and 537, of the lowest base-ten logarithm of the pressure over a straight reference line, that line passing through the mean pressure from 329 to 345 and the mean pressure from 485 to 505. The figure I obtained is 519.0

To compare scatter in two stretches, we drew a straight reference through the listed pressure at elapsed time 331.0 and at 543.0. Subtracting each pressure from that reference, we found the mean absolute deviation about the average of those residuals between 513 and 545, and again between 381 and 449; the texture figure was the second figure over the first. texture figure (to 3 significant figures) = 1.57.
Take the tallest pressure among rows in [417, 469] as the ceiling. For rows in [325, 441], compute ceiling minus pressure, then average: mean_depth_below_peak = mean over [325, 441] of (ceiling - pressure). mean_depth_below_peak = 10.6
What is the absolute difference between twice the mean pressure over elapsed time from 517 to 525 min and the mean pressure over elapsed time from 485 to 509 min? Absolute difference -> 107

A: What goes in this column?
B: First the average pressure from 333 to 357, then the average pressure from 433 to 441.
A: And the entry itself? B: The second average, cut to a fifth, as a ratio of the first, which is 0.218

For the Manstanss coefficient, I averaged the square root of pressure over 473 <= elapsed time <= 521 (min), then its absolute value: 10.2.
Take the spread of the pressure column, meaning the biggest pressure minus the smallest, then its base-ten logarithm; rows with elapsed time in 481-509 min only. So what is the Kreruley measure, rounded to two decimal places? 1.13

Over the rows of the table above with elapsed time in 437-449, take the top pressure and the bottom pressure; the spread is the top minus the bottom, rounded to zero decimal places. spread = 1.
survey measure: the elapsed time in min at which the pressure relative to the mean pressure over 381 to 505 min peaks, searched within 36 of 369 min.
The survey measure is 403.0 min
